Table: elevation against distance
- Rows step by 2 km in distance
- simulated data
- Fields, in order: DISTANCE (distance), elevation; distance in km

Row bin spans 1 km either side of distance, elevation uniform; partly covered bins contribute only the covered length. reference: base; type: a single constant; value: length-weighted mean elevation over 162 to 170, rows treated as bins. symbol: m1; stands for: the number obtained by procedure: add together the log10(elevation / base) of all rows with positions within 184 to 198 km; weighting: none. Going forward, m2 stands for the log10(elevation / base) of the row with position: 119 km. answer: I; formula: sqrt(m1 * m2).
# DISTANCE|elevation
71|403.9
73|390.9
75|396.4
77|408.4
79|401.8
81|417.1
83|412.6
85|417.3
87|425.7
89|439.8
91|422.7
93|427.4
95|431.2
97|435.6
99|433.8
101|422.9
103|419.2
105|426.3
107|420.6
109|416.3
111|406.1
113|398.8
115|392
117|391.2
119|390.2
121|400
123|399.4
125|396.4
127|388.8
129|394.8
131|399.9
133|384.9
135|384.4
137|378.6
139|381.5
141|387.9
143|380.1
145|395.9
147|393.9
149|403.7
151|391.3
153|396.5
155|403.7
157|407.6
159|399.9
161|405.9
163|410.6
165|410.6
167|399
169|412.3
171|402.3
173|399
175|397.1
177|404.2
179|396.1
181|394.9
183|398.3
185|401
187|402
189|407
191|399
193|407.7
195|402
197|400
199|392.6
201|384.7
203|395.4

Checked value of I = 0.0283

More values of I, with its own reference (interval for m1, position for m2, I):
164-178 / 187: 0.0151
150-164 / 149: 0.0146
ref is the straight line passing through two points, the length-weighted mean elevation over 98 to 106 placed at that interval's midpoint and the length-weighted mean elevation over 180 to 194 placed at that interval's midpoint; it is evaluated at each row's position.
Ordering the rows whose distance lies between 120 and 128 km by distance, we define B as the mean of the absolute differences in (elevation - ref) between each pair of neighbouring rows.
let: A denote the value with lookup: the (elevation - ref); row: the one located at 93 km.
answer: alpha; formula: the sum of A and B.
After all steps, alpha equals 2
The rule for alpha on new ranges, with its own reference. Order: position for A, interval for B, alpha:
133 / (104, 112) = -26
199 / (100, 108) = 0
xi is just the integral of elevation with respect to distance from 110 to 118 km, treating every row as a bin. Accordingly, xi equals 3176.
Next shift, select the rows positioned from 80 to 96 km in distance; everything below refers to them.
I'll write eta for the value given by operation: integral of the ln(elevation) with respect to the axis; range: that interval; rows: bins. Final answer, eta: 97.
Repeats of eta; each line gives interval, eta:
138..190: 311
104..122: 108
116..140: 143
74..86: 72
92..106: 85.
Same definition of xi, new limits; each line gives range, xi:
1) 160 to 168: 3252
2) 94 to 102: 3447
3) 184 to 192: 3218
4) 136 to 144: 3056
